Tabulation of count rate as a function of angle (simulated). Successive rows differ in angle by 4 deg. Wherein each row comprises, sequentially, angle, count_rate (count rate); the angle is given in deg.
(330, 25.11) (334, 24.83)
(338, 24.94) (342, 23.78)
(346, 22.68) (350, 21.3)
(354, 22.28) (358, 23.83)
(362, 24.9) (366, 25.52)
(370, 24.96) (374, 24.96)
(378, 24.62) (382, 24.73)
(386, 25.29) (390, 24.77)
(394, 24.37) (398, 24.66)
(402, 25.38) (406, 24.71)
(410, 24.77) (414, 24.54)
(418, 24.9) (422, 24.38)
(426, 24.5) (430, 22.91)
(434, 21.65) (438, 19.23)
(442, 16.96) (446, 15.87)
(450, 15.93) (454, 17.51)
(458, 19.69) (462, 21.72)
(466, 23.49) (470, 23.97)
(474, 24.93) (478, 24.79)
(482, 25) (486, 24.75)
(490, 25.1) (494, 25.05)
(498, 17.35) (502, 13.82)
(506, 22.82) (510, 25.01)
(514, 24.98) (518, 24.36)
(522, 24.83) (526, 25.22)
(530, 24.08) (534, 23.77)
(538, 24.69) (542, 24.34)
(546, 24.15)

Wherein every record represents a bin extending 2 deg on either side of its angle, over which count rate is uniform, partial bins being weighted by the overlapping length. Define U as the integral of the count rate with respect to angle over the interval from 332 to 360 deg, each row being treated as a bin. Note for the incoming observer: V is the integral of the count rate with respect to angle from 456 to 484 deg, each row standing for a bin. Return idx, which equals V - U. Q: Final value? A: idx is 0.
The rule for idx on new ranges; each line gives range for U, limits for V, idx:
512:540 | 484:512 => -72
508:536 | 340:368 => -32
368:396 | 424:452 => -147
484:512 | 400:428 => 77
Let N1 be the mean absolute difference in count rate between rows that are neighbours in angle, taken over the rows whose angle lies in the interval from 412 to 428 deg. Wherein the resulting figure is 0.33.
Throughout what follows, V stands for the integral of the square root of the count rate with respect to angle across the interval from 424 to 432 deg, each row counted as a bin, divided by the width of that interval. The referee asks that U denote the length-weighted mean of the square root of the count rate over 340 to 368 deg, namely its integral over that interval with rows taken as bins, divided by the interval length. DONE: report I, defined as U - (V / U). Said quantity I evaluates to 3.84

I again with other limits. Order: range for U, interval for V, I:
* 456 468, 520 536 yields 3.58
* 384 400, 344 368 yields 4.01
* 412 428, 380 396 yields 3.95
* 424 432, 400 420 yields 3.84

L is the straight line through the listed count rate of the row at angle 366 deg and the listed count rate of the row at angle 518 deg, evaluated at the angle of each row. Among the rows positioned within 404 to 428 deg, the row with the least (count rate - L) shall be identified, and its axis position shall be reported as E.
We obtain 422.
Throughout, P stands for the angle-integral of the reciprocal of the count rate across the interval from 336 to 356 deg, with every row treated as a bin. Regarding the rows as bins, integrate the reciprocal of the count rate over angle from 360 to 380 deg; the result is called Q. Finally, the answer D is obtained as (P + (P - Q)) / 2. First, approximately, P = 0.87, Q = 0.800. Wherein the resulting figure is 0.47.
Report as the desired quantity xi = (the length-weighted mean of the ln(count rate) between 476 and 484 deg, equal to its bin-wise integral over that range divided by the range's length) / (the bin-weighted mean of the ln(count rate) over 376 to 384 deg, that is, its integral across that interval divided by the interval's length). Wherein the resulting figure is 1.00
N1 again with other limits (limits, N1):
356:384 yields 0.45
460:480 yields 0.84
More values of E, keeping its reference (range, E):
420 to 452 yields 446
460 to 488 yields 462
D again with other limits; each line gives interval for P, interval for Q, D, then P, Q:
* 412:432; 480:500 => 0.39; 0.83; 0.871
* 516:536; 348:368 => 0.39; 0.82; 0.853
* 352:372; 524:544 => 0.42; 0.83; 0.819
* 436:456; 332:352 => 0.75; 1.18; 0.854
